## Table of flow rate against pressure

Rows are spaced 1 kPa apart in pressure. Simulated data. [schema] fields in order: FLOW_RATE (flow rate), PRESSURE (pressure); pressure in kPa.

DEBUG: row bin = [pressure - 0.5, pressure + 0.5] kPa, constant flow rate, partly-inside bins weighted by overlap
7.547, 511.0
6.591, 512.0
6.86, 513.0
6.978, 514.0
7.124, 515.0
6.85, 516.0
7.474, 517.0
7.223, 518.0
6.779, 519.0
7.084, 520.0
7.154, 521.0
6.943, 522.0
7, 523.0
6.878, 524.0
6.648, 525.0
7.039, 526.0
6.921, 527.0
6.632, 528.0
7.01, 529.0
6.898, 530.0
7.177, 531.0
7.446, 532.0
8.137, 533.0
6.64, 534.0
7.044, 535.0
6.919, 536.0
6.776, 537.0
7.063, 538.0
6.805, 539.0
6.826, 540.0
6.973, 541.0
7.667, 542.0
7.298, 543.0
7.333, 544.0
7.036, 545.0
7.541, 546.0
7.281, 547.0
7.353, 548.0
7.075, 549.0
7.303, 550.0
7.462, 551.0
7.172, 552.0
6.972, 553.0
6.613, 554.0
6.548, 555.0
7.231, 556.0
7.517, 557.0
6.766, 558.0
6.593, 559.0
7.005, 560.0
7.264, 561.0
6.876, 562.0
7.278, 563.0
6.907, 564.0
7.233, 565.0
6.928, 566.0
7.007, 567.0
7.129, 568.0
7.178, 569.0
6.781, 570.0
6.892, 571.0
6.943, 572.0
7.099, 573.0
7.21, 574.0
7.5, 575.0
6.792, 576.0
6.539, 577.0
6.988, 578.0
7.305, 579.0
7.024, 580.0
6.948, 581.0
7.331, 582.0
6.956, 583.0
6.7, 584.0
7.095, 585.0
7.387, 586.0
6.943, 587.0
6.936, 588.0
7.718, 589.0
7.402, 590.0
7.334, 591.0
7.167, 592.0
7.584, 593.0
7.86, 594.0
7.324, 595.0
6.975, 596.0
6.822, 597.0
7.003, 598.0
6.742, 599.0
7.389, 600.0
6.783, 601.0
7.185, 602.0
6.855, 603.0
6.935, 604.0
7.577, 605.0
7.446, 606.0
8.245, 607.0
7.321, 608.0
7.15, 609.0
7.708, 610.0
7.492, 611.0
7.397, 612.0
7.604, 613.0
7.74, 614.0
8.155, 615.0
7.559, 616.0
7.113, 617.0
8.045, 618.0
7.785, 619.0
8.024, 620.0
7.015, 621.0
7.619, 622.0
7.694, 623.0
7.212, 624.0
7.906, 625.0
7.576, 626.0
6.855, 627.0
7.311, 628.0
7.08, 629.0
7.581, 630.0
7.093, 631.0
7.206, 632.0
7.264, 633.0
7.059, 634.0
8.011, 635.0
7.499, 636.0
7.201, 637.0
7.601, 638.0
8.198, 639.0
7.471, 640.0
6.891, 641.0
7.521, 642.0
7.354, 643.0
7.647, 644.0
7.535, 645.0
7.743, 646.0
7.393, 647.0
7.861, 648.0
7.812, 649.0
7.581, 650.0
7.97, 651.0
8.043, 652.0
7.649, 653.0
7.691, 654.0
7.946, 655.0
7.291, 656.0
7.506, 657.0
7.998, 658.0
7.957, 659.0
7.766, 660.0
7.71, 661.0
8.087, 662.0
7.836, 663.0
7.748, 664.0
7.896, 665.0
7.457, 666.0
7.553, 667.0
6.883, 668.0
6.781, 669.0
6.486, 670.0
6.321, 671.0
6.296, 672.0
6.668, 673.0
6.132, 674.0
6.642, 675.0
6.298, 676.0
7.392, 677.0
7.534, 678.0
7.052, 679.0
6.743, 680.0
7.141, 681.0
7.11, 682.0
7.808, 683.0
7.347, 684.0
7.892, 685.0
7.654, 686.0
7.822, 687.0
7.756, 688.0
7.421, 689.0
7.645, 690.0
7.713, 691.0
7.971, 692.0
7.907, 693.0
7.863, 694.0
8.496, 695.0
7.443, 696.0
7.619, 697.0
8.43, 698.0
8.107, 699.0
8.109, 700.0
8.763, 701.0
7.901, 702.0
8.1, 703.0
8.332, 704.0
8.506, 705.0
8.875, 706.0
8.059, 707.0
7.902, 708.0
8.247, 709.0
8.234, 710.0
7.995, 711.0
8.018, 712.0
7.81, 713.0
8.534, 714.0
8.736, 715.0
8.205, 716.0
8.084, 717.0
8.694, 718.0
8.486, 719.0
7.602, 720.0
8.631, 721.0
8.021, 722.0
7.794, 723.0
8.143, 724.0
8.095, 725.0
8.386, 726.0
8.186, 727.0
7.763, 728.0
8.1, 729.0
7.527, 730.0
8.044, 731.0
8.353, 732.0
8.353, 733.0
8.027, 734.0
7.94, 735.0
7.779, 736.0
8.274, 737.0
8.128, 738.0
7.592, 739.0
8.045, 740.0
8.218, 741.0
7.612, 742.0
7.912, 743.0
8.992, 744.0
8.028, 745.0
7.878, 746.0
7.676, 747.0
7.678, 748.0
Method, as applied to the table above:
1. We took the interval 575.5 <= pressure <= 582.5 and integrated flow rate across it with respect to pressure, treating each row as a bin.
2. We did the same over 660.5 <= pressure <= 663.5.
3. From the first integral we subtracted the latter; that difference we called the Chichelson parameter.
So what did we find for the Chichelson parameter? 25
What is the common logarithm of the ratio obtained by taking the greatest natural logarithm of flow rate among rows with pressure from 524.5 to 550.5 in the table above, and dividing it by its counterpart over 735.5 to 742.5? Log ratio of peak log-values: -0.0034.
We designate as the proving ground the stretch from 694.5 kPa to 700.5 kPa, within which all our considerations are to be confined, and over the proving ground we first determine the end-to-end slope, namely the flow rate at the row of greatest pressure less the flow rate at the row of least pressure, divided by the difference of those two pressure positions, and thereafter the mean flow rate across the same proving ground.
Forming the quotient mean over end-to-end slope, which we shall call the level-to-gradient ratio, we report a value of -104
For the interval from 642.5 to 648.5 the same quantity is 75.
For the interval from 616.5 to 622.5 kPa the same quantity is 75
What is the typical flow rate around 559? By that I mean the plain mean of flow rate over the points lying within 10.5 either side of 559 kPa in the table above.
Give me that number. 7.1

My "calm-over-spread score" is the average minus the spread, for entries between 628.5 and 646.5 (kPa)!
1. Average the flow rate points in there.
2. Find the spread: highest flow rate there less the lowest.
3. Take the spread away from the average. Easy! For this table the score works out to 6.1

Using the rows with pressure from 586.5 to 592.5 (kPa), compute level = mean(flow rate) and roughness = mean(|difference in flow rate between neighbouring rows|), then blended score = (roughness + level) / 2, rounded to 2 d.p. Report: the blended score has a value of 3.76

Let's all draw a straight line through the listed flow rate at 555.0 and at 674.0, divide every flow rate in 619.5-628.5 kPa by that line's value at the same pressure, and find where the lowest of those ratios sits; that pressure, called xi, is 627.0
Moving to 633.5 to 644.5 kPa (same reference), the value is 641.0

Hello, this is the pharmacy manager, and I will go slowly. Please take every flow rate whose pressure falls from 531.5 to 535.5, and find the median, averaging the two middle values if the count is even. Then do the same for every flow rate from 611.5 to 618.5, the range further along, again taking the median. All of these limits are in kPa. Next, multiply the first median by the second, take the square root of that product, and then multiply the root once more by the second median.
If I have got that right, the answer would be 56.4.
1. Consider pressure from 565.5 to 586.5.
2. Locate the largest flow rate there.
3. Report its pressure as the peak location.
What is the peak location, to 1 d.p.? 575.0 kPa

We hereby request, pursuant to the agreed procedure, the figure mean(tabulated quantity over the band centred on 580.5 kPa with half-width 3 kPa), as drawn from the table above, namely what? 7.09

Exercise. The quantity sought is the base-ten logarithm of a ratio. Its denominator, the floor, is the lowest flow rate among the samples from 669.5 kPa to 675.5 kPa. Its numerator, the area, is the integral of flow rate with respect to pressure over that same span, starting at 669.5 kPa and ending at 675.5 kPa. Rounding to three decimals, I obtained 0.798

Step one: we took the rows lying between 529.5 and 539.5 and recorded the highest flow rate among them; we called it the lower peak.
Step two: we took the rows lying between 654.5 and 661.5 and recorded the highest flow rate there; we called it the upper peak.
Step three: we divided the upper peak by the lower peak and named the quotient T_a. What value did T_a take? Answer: 0.98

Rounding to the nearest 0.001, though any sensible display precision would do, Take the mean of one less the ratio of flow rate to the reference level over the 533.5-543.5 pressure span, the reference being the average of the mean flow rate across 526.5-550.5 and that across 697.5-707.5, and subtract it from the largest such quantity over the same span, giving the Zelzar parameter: 0.047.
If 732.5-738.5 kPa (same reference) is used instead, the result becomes 0.039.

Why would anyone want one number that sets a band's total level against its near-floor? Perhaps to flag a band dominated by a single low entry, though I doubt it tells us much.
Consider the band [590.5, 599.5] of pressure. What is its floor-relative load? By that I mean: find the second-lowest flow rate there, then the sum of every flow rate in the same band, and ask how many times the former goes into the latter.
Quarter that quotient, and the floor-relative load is 2.38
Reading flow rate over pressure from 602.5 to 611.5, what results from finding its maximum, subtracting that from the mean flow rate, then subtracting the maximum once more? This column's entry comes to -9.1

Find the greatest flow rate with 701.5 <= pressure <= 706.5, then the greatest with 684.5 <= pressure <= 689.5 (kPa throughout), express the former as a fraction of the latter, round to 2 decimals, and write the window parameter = 1.12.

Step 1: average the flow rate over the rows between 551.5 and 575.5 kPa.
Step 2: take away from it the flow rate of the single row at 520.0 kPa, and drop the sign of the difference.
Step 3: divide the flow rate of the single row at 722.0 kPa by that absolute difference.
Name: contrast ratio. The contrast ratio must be 140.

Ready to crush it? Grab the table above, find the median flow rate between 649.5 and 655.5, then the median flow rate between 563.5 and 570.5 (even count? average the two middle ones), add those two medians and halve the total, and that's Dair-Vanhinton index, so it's 7.41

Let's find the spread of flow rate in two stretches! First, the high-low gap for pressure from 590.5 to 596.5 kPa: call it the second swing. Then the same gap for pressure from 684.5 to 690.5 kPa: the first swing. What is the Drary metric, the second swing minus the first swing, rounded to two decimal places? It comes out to 0.41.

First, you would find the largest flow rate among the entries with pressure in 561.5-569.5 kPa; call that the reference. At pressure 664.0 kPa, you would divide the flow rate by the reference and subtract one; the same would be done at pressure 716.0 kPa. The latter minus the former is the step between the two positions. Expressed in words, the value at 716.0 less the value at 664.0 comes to 0.063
